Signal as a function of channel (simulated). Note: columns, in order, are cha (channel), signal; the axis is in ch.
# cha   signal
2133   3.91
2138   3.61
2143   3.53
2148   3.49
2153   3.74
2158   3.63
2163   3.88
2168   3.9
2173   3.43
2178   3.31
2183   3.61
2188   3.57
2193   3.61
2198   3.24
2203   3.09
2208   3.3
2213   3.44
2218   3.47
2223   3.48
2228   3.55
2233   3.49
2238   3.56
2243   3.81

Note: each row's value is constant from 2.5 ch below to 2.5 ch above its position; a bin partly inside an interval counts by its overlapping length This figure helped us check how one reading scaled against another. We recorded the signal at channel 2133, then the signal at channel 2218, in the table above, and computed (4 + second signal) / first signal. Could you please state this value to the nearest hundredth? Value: 1.91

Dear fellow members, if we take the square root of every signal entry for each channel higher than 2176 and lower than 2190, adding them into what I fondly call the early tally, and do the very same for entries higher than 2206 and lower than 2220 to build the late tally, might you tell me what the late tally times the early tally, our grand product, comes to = 31.0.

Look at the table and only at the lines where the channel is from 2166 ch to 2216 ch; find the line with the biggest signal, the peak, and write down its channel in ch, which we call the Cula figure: 2168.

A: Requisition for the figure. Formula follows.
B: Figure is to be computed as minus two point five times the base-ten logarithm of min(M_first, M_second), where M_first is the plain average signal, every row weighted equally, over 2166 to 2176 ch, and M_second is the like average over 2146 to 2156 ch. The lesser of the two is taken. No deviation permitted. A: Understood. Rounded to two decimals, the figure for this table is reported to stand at -1.40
